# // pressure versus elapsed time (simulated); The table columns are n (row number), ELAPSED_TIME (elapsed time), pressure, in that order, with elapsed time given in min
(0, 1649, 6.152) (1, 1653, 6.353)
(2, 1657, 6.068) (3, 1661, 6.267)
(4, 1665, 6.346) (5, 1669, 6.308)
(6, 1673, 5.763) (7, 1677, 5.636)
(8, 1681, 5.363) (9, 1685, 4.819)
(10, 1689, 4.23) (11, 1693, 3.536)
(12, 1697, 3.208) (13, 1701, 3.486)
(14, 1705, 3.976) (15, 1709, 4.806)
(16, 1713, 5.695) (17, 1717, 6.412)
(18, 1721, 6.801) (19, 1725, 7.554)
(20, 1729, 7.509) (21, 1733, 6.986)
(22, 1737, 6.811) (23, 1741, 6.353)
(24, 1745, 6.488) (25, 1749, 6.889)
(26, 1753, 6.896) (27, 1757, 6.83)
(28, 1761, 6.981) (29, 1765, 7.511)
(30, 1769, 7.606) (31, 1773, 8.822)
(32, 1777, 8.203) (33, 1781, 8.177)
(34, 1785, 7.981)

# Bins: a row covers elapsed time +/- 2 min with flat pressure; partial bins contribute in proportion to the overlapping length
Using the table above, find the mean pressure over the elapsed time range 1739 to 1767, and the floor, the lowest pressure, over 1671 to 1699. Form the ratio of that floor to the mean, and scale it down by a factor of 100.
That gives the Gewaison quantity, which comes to 0.0047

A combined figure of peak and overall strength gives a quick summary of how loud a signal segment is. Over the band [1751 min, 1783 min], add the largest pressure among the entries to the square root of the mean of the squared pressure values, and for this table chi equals 16.5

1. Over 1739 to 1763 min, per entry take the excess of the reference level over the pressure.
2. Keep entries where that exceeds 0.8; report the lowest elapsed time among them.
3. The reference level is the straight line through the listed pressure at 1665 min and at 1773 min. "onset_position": 1741 min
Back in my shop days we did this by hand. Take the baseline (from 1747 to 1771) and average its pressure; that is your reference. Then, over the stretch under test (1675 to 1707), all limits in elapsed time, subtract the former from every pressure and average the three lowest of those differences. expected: -3.7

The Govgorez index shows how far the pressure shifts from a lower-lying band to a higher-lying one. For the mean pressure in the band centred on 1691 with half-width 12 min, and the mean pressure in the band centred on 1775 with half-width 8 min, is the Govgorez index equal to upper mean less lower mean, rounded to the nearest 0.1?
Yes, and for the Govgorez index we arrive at 4.1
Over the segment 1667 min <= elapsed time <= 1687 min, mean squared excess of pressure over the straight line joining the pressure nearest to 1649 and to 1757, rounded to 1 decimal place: 0.8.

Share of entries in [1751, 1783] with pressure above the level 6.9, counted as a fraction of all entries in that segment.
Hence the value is 0.75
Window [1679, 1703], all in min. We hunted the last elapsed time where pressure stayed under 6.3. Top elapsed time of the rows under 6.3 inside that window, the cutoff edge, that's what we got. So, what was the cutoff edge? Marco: 1701 min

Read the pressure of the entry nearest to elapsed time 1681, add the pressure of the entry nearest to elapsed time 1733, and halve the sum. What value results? 6.2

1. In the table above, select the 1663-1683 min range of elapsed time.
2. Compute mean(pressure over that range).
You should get 5.9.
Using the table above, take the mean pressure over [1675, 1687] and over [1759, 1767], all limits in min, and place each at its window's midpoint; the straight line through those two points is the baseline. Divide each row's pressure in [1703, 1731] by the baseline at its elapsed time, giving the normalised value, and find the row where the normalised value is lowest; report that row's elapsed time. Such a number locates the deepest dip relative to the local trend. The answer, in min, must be 1705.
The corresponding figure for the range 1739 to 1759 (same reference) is 1741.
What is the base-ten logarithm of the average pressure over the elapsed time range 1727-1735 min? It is 0.860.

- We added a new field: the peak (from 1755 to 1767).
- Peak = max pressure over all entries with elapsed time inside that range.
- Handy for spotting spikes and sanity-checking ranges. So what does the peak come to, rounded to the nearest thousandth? 7.511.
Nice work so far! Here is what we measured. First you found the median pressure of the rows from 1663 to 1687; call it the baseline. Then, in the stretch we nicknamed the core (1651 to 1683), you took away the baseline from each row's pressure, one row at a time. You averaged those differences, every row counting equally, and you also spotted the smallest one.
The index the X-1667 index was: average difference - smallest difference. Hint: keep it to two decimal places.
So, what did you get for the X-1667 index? 0.65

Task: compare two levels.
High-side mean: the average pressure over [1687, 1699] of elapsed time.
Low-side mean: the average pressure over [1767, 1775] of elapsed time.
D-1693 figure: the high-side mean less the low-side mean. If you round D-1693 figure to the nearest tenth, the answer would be -4.6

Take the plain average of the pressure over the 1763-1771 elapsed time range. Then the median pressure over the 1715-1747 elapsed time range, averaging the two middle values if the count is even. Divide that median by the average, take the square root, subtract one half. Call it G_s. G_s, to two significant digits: 0.45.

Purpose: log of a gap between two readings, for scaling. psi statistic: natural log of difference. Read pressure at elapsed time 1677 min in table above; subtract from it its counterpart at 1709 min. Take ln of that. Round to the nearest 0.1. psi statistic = -0.2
